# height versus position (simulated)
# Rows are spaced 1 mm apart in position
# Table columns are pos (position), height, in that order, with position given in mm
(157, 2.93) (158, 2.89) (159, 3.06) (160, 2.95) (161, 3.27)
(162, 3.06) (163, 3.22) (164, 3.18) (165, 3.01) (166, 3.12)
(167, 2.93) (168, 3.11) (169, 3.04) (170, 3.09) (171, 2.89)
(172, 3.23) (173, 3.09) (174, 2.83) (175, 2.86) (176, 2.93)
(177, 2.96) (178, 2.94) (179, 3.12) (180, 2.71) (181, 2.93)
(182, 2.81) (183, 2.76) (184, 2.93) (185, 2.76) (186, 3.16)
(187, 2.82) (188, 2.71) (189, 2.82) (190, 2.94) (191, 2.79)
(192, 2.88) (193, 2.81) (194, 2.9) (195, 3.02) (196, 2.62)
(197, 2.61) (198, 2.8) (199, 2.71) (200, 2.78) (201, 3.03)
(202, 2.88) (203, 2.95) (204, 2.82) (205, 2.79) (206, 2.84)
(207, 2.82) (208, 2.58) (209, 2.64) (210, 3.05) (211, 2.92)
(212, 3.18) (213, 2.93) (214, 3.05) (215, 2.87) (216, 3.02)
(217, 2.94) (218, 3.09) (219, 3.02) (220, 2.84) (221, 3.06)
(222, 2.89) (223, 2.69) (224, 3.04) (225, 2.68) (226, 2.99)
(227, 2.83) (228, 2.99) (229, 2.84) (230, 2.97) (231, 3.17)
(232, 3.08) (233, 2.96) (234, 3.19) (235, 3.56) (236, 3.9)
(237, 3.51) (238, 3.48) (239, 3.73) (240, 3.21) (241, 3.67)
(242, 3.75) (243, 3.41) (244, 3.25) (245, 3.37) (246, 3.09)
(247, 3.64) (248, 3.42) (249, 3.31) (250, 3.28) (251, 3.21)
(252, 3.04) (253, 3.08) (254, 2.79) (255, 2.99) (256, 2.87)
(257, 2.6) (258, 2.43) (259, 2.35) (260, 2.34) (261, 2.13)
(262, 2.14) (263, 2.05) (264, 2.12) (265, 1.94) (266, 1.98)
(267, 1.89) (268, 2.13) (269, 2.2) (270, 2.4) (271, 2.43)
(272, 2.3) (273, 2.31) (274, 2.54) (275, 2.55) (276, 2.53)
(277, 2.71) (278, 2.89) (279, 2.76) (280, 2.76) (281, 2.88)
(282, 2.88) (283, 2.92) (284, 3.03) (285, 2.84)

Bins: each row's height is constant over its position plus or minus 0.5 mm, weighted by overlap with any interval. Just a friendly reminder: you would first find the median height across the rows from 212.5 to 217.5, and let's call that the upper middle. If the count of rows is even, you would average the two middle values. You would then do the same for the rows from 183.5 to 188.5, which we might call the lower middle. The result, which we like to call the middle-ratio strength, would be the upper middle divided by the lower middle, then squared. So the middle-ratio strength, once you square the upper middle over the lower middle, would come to 1.1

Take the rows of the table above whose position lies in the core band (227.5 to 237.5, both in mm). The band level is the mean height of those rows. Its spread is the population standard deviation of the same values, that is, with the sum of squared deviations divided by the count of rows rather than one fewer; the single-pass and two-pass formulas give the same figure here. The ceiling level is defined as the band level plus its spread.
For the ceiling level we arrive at 3.5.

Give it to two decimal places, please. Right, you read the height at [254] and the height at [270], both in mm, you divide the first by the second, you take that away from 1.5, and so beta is 0.34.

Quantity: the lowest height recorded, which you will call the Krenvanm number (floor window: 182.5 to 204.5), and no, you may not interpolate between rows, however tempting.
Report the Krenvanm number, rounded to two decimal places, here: 2.61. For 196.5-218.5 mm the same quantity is 2.58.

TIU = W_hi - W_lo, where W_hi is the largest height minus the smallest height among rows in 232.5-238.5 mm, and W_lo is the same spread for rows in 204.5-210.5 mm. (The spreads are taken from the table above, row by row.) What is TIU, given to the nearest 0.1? 0.5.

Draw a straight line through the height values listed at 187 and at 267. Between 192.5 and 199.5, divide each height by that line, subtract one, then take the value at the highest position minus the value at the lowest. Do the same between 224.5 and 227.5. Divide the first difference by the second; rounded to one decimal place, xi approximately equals -0.1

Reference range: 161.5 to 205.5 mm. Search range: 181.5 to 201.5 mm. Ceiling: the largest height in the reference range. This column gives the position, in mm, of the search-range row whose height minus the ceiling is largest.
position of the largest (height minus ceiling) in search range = 186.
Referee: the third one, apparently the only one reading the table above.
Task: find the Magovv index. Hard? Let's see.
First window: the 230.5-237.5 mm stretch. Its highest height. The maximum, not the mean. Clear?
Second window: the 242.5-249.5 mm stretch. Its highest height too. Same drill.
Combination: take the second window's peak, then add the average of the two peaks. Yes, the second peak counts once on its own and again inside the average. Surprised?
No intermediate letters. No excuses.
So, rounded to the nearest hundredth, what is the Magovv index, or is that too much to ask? 7.41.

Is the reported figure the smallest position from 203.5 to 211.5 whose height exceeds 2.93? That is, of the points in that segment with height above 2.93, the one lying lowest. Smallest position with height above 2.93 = 210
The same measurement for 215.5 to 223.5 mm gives 216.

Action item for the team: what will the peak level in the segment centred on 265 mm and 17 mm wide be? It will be 2.6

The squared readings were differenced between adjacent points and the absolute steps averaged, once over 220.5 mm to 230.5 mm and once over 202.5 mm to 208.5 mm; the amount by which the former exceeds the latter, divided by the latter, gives 1.4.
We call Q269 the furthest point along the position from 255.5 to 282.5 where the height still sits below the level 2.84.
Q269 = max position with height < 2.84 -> 280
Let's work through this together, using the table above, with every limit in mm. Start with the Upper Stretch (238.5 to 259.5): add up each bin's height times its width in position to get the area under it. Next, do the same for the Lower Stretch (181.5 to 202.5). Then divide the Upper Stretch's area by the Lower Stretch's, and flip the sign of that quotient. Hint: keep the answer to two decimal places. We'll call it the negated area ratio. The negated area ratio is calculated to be -1.12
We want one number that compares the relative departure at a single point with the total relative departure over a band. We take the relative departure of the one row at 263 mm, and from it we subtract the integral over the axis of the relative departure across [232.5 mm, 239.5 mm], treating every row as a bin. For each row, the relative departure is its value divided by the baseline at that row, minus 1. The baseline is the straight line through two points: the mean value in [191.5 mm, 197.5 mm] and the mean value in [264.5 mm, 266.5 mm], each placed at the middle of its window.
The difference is -3.5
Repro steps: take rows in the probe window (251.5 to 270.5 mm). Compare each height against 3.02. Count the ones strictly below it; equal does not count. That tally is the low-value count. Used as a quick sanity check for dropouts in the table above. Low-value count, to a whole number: 17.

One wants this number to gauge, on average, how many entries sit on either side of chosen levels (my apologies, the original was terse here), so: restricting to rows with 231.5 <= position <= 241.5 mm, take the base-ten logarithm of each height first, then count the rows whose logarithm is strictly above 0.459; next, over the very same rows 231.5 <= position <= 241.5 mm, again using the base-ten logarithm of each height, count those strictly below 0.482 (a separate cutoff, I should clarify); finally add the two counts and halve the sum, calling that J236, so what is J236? 5.5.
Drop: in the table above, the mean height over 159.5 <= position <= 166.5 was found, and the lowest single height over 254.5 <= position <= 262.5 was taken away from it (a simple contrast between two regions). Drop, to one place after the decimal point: 1.0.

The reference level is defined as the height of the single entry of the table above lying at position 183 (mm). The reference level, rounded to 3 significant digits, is 2.76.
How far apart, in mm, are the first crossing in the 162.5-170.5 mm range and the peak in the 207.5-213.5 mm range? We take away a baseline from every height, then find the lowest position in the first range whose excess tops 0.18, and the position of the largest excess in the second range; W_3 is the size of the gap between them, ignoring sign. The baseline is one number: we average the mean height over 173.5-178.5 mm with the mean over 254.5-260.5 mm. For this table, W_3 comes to 49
